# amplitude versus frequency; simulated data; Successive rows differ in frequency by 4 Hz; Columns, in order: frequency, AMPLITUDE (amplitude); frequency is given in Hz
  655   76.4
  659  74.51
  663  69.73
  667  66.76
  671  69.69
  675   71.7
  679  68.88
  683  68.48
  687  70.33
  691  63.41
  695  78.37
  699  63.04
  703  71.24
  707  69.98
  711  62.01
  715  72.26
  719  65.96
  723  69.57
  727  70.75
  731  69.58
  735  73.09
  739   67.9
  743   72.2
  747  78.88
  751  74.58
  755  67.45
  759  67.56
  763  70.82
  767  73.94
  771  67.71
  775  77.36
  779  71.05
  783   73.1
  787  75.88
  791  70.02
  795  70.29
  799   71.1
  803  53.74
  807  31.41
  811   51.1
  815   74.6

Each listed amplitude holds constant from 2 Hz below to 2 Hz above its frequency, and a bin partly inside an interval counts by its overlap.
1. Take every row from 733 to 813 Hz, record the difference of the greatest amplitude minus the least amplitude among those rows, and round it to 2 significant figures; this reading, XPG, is 47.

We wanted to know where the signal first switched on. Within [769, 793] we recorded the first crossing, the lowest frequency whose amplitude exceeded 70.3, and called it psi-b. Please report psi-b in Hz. 775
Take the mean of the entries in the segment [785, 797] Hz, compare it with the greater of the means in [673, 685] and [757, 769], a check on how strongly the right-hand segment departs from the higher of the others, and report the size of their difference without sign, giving 1.3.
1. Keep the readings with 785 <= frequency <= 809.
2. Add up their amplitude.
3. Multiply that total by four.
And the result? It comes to 1490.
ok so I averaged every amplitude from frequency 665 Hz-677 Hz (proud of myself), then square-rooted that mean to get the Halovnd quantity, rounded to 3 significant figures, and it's 8.33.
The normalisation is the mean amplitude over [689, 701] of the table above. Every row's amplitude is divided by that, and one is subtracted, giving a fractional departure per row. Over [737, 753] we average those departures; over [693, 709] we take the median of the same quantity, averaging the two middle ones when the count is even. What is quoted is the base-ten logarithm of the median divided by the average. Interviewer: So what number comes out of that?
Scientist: -0.34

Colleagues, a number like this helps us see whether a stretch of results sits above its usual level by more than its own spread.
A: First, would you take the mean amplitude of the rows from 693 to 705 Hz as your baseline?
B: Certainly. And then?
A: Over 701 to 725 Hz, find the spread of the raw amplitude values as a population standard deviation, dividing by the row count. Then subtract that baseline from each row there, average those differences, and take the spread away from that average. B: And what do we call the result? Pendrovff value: -6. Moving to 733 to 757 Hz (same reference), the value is -2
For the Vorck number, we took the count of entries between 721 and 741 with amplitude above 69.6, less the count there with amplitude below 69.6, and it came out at -1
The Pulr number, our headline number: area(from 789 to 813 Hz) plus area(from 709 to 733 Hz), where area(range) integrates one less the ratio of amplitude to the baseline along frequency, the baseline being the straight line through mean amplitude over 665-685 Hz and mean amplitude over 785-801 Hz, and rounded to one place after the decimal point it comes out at 5.3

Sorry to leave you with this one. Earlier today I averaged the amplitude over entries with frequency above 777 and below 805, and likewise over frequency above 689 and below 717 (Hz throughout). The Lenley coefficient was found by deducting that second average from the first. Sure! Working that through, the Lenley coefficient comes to 1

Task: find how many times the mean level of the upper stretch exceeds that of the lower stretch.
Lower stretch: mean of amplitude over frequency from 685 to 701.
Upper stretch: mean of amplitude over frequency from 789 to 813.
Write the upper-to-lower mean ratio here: 0.84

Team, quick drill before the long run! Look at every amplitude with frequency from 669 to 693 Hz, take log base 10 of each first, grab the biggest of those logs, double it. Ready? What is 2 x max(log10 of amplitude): 3.71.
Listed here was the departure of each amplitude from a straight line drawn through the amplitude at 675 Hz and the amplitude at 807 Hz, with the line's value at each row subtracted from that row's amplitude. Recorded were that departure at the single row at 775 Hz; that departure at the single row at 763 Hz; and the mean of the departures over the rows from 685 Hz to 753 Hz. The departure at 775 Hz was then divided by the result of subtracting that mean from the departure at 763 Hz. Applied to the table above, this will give 2.6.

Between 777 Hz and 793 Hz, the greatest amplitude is 75.88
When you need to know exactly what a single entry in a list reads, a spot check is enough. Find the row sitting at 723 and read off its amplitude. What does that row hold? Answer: 69.57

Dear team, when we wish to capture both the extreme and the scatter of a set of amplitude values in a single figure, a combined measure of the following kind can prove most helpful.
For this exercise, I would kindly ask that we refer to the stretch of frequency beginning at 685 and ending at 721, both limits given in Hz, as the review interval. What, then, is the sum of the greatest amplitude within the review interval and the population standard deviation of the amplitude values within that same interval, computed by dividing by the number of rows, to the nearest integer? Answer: 83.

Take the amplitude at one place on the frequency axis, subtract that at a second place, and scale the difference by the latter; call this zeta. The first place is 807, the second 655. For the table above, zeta -0.59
